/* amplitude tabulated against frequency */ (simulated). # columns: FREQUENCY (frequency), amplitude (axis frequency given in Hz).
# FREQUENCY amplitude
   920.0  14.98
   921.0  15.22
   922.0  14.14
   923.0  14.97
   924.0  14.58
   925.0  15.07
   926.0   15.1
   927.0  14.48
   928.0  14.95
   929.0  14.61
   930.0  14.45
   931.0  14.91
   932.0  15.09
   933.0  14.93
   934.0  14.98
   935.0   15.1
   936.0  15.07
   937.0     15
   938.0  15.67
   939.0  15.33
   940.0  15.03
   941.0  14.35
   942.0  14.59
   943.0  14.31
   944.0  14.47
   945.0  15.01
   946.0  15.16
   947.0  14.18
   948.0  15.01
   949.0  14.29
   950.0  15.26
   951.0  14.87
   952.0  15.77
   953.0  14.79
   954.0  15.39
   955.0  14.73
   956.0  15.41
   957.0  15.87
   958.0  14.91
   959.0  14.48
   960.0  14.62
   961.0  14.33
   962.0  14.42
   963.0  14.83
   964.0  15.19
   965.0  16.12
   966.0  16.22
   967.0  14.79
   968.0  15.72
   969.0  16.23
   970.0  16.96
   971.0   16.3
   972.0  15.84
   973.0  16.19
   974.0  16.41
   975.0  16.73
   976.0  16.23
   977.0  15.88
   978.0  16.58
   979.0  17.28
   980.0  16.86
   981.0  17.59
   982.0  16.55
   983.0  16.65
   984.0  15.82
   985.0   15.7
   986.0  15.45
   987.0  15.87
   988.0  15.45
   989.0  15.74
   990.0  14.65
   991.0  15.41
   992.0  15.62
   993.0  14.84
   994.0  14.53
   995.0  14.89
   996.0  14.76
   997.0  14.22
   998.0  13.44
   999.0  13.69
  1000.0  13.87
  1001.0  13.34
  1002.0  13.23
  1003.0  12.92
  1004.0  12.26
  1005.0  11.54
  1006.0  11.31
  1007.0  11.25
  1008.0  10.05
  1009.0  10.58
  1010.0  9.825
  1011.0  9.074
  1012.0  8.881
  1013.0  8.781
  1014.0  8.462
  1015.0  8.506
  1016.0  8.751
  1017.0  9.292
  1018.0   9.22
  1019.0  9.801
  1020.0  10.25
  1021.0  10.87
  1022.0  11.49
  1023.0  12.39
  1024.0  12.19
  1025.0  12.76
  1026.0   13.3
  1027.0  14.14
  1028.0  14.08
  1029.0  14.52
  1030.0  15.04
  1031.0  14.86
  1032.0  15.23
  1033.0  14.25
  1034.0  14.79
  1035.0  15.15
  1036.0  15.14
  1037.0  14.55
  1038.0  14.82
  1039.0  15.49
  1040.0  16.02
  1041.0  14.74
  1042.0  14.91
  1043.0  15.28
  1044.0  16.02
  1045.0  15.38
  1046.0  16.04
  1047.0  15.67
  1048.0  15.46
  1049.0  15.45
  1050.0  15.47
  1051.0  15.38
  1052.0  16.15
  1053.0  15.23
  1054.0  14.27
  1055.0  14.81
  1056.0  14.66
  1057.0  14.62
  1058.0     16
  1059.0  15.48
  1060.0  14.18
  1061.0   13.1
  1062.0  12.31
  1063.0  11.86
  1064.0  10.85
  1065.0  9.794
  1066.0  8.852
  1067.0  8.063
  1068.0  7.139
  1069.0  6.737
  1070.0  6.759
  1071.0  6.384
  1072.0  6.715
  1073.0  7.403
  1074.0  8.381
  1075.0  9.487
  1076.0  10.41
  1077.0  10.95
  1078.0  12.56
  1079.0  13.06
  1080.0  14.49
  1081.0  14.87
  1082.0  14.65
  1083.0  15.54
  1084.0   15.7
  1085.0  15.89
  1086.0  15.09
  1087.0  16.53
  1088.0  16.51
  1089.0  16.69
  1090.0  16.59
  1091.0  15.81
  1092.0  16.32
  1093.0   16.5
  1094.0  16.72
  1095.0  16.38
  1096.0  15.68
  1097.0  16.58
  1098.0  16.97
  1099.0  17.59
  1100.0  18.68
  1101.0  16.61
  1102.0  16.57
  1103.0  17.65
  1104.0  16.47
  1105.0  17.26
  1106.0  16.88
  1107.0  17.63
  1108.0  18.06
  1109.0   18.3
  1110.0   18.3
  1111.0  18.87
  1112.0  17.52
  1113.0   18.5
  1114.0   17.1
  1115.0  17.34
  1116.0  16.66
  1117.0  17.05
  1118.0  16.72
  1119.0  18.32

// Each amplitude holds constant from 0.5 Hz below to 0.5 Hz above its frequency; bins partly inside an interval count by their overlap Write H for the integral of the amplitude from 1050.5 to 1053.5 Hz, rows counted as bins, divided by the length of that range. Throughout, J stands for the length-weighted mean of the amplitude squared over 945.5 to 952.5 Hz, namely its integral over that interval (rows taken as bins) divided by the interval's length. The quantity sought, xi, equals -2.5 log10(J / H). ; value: -2.9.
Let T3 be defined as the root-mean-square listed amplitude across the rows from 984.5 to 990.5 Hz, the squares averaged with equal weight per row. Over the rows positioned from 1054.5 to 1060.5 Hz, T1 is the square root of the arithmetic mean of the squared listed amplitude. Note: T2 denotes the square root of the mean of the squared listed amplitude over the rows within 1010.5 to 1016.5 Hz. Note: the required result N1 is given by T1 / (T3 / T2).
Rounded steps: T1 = 15.0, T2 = 8.7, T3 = 15.5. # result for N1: 8.5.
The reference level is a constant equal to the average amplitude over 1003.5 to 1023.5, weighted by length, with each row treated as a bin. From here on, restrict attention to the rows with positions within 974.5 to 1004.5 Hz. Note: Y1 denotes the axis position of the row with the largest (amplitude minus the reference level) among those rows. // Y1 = 981.0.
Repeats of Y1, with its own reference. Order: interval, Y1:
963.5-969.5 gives 969.0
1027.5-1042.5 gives 1040.0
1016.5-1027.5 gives 1027.0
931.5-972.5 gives 970.0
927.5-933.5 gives 932.0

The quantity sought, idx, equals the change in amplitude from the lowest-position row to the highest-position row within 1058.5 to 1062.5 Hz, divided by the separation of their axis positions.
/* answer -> -1.1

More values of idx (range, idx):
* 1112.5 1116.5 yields -0.6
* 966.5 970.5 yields 0.7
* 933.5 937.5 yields 0.0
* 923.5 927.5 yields 0.0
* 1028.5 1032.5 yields 0.2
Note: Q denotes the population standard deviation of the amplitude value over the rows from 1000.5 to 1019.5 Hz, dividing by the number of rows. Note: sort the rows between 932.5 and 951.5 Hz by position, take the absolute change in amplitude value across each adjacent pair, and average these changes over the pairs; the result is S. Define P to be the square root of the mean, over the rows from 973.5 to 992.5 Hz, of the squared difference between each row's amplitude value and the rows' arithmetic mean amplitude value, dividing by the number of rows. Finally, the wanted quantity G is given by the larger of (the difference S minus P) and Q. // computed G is 1.6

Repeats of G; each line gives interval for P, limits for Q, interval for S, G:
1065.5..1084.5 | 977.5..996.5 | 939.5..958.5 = 0.9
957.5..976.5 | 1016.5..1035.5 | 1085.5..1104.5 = 2.1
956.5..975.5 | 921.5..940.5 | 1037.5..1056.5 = 0.3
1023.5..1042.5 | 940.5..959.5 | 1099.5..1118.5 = 0.5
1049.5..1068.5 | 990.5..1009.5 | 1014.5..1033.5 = 1.6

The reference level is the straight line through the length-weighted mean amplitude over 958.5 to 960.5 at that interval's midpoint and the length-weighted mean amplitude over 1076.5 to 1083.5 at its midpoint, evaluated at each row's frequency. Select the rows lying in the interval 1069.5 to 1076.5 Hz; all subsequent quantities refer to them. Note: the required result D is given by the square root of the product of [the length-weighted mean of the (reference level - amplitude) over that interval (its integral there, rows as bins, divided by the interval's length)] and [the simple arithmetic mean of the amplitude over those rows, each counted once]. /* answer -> 6.8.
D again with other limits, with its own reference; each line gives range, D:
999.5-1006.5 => 4.5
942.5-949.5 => 0.4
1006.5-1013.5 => 6.6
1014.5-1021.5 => 6.6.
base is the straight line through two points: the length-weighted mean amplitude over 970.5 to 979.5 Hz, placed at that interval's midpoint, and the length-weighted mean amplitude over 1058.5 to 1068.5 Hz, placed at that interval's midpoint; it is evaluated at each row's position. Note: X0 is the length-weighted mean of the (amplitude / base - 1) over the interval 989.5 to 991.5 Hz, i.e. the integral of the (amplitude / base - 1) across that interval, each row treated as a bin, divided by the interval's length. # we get -0.03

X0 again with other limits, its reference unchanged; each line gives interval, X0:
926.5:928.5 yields -0.23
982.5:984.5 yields 0.02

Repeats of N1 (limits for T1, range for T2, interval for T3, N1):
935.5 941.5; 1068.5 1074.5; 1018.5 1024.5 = 9.5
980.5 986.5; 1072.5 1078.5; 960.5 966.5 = 10.7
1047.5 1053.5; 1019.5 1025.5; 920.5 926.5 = 12.2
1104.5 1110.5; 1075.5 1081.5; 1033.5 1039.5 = 15.2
